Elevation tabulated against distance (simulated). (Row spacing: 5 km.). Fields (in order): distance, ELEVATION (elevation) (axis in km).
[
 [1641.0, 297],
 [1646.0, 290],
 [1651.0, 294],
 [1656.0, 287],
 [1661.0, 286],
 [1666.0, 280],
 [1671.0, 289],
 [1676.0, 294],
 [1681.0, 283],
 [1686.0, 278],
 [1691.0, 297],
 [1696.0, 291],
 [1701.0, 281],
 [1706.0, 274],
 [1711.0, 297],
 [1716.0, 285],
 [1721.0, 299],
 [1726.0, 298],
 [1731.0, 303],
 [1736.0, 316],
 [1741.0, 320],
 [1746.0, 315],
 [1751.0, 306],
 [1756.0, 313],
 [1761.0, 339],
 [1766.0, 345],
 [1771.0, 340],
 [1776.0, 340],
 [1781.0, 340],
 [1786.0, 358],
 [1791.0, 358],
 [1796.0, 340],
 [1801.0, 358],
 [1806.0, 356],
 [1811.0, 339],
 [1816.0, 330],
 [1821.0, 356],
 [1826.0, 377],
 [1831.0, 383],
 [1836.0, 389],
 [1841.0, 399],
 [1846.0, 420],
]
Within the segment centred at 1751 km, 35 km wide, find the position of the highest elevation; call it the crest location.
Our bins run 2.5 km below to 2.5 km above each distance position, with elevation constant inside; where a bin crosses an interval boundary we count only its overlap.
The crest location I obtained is 1766.0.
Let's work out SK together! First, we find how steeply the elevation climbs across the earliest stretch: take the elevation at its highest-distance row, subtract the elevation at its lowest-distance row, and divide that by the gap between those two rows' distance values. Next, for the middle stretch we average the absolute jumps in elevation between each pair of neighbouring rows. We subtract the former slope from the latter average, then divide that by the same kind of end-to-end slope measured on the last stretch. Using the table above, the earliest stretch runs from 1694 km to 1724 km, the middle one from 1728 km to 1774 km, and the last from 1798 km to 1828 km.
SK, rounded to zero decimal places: 12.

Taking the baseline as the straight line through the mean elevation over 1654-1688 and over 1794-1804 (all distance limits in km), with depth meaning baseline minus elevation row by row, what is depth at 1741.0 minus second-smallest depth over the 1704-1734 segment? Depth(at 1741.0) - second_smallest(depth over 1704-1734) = -11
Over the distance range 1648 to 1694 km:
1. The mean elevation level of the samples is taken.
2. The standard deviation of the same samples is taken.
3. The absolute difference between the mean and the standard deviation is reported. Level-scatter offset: 281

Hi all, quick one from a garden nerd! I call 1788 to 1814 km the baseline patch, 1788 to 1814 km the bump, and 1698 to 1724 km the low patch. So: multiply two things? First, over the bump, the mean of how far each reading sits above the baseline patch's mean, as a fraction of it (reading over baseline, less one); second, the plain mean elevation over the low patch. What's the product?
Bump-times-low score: 0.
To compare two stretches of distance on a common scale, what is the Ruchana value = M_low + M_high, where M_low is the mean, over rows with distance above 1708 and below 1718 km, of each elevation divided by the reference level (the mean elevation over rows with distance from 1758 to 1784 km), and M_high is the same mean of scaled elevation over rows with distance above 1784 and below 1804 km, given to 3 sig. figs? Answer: 1.89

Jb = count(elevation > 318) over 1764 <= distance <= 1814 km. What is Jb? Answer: 10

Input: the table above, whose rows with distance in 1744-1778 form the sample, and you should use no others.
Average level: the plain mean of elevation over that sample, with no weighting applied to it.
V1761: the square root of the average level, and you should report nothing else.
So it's 18.1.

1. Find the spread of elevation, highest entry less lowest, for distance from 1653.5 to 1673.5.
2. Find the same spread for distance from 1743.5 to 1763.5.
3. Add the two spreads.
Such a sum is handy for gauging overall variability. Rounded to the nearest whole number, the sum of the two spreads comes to 42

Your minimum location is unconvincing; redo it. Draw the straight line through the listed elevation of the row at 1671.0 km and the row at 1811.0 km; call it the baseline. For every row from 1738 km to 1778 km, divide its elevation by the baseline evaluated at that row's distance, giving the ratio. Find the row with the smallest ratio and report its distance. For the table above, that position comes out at 1751.0 km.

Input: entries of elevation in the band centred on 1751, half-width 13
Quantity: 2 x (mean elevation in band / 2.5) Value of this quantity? 255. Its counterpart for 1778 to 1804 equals 281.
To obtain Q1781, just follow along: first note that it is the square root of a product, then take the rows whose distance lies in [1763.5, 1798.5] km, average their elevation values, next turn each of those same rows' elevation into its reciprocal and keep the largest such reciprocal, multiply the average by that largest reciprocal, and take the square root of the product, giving 1.01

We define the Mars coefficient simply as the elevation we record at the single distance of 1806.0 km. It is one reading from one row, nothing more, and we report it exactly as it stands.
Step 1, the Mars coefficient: 356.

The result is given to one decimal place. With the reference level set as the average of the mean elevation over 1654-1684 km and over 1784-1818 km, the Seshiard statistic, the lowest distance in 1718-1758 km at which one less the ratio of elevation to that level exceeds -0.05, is 1721.0 km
